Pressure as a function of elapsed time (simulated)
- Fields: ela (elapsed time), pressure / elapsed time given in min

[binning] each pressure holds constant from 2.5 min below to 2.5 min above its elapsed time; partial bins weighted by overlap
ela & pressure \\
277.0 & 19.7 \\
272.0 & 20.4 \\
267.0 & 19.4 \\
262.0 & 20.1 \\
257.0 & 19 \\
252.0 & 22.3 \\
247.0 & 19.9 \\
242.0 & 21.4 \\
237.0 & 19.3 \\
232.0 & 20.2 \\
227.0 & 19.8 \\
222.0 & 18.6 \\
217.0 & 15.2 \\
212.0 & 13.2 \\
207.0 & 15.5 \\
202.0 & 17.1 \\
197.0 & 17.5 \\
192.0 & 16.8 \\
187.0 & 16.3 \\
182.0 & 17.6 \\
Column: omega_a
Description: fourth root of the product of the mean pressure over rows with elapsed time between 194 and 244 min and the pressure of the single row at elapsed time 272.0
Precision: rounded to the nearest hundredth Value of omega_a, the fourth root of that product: 4.36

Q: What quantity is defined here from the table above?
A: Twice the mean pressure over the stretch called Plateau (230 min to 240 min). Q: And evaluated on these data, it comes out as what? 40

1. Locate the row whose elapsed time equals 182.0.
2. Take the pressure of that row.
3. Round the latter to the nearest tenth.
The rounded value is 17.6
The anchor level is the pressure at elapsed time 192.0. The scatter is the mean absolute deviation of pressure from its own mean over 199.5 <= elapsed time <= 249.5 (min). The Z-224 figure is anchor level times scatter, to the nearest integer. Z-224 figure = 37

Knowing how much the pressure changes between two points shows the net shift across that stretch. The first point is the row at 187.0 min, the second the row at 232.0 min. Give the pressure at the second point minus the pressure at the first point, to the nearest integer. 4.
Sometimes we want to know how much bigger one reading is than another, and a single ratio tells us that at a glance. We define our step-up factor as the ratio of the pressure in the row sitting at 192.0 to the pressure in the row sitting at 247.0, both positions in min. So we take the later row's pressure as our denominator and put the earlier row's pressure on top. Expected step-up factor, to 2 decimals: 0.84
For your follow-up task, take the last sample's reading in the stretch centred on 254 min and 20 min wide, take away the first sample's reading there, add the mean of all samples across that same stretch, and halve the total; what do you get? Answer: 10.3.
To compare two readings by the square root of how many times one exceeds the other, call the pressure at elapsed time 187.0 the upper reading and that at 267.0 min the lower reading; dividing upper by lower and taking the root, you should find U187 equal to 0.92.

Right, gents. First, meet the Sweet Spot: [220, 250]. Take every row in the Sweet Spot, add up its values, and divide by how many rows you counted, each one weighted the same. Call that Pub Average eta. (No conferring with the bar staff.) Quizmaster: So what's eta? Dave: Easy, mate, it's 19.9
